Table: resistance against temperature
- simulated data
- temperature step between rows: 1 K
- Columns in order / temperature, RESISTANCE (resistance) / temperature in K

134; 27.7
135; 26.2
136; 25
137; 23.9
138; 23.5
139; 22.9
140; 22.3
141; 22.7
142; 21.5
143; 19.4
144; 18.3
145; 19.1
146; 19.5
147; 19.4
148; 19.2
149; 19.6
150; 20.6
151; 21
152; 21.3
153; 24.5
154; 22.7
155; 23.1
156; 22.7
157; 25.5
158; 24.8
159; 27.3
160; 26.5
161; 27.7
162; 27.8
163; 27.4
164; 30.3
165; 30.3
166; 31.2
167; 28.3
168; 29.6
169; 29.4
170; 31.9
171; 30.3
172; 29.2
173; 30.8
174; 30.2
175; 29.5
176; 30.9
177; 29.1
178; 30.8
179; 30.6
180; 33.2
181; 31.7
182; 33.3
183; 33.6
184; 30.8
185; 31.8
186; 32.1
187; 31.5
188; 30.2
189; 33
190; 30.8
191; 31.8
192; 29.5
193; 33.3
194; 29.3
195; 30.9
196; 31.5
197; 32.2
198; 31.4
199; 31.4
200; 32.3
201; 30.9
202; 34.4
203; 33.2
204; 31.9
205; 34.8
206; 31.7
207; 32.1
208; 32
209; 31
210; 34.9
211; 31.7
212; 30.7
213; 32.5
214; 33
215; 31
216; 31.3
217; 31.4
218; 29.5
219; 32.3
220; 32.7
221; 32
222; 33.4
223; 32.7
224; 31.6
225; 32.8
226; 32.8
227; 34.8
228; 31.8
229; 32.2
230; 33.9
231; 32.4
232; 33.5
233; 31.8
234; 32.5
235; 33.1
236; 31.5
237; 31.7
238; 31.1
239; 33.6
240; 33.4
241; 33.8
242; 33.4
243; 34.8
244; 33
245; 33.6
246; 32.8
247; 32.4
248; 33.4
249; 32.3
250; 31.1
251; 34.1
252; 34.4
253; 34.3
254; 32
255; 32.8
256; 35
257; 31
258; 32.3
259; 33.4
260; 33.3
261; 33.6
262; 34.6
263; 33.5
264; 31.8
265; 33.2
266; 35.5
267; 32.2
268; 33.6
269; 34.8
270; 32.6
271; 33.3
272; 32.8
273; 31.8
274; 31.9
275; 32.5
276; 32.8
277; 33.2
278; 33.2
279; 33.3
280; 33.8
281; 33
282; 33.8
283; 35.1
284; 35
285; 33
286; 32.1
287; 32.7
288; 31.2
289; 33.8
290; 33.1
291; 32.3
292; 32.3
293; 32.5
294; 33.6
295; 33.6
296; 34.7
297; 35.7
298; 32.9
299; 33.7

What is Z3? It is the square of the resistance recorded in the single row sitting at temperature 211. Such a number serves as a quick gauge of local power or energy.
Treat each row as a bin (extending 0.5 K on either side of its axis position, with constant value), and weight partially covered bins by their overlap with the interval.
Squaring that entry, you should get 1005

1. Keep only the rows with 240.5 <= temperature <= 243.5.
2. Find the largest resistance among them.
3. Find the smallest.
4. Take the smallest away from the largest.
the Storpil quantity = 1.40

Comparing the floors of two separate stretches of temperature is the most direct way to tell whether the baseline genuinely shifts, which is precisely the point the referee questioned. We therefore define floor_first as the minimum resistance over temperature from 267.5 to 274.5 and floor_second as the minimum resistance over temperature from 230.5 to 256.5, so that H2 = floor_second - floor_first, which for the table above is -1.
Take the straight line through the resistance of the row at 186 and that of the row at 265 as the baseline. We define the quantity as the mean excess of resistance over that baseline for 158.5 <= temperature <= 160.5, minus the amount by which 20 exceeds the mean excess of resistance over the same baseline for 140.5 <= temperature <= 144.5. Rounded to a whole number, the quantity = -36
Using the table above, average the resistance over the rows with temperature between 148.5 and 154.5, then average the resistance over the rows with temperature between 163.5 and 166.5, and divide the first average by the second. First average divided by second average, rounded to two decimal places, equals 0.71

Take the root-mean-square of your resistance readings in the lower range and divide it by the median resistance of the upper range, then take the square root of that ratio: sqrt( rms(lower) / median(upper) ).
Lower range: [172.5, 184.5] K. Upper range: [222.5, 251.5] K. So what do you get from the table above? 0.98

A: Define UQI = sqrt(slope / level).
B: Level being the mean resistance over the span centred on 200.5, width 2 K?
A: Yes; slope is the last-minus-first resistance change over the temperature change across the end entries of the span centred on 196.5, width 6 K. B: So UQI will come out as 0.115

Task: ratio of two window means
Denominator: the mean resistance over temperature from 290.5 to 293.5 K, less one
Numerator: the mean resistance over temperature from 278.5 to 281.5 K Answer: 1.06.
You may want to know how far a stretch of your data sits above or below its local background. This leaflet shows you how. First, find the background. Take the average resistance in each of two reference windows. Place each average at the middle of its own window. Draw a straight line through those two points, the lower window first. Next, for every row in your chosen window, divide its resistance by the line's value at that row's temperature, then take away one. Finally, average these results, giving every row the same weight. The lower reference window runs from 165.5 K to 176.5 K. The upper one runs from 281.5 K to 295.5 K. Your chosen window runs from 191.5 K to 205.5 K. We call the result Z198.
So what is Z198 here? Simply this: 0.0356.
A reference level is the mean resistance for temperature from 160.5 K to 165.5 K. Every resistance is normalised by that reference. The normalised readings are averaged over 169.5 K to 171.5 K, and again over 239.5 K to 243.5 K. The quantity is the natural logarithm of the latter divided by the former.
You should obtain 0.085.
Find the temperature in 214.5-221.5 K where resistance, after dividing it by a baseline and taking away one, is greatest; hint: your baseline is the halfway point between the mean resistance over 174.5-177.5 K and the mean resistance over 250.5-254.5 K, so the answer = 220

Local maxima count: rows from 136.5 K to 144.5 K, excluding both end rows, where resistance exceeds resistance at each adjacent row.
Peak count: 1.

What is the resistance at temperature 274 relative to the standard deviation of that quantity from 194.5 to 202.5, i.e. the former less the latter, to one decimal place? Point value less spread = 30.8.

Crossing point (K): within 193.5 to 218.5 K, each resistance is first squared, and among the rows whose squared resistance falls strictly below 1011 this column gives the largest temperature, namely 218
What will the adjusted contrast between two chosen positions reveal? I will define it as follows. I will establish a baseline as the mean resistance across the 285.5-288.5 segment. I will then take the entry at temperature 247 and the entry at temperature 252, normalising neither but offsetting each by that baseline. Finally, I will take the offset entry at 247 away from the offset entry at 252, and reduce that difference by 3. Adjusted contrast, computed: -1.0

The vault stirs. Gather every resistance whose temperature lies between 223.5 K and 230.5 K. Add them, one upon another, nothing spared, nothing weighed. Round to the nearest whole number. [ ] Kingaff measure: 230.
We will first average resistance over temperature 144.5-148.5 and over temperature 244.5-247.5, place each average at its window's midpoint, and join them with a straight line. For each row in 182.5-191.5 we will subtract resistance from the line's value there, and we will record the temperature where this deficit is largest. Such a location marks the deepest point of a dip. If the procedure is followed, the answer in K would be 188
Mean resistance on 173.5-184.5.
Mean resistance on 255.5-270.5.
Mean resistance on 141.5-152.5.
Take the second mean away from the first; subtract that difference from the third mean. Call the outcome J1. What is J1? 22.0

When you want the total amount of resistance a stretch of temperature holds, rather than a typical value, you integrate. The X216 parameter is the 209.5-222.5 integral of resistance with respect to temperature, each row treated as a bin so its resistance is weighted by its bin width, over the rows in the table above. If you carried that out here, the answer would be 416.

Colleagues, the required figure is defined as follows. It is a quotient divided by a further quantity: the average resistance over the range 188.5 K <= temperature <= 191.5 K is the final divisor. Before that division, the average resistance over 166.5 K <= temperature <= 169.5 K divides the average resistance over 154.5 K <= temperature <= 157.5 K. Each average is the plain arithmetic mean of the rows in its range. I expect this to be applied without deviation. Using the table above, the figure 0.0256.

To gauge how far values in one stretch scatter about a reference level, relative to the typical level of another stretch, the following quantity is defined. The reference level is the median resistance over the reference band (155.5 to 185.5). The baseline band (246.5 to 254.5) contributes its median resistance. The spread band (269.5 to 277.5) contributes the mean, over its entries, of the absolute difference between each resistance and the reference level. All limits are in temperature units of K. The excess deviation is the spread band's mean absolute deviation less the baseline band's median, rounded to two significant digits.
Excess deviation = -31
